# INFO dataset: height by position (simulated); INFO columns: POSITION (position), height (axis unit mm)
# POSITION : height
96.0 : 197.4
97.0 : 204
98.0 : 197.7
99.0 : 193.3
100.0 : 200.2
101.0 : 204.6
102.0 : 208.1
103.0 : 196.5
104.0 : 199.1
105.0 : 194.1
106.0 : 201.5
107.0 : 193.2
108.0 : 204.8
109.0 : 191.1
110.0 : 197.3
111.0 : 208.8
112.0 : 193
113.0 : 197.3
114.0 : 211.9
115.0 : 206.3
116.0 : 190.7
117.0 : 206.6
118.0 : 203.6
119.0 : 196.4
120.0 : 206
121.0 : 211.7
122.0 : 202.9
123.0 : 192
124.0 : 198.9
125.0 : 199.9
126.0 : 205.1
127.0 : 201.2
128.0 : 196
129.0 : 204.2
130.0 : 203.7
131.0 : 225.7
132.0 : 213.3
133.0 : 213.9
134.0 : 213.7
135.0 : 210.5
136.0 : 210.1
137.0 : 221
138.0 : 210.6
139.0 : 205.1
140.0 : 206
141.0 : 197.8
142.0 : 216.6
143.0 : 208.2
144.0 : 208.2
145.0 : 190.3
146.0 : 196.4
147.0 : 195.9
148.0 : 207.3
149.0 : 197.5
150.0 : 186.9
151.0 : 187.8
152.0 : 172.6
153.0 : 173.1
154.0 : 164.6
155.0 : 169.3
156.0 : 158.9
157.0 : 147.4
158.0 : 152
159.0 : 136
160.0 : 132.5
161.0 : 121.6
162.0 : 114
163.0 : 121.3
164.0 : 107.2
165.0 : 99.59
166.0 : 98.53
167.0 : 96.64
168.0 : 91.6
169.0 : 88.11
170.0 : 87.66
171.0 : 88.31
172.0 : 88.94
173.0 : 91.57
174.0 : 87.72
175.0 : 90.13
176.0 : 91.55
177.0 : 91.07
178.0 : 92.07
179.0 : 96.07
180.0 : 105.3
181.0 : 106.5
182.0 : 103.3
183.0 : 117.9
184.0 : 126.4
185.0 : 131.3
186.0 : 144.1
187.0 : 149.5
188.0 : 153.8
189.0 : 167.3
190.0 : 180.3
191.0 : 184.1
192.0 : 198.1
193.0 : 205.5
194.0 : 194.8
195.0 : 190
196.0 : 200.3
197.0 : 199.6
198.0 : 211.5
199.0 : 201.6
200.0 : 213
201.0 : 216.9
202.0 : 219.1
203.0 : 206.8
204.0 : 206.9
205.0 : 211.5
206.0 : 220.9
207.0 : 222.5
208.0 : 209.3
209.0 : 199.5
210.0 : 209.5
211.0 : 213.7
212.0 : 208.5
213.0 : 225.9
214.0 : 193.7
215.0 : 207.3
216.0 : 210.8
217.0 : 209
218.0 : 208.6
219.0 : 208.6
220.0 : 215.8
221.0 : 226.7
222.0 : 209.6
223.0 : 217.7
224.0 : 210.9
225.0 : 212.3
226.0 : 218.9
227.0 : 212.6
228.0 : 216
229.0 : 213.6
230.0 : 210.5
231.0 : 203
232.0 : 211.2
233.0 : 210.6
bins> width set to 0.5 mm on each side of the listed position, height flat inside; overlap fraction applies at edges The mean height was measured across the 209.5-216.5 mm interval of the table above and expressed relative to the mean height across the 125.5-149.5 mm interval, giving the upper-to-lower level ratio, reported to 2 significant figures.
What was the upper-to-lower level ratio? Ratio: 1.0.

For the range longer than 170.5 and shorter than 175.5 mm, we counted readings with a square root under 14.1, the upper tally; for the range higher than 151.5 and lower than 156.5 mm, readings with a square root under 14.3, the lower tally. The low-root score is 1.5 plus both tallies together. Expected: 11.5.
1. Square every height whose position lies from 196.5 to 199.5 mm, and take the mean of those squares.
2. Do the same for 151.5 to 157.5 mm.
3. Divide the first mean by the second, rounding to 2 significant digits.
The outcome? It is 1.5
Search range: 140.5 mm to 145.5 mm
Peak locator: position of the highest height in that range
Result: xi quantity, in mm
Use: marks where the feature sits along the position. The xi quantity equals 142.0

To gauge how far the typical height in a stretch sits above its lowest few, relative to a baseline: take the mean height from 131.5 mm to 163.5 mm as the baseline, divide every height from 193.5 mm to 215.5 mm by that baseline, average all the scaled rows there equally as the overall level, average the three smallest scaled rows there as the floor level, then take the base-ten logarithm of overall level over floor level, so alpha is 0.034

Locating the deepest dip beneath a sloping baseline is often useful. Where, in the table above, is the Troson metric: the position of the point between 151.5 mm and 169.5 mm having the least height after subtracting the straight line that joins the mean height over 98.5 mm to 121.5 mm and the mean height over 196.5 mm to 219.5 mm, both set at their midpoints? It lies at 169.0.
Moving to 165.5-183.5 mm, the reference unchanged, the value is 174.0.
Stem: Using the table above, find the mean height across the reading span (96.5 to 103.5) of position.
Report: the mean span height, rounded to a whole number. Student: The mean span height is 201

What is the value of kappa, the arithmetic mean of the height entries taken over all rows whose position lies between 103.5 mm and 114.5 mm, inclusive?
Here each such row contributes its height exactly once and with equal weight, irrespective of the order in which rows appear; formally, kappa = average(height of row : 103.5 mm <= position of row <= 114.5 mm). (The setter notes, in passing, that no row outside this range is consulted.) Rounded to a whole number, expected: 199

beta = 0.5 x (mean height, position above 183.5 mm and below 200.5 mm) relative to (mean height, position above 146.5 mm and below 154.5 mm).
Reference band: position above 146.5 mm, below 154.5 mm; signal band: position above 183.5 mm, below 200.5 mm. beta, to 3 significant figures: 0.483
